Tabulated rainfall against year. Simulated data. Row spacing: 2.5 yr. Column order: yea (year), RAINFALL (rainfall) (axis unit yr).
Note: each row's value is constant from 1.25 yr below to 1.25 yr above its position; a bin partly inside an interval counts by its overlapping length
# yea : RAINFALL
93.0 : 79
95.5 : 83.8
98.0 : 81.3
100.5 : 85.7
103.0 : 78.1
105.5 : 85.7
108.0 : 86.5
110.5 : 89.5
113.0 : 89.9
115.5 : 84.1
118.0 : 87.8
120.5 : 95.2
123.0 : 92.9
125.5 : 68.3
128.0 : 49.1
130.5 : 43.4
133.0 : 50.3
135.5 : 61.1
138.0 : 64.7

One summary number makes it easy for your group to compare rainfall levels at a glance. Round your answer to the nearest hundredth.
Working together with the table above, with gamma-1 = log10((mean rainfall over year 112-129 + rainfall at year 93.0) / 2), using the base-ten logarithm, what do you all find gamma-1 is 1.90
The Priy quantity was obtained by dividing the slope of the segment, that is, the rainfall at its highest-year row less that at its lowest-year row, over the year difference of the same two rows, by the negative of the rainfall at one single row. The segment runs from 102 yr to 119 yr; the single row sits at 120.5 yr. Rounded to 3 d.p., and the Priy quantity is -0.007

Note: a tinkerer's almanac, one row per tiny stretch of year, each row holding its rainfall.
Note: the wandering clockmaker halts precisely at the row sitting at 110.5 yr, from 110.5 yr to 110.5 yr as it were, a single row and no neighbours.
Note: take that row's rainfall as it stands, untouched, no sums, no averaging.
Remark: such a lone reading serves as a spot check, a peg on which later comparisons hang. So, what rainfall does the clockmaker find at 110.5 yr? 89.5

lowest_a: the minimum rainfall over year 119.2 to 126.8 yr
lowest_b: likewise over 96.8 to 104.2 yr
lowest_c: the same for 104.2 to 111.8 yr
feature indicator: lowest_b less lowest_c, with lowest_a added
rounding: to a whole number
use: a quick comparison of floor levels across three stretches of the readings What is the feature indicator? 61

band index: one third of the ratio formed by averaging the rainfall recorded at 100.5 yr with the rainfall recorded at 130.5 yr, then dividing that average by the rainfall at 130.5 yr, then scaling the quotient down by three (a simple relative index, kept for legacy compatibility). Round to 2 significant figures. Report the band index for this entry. 0.50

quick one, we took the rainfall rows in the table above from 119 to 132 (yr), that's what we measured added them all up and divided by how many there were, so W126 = 70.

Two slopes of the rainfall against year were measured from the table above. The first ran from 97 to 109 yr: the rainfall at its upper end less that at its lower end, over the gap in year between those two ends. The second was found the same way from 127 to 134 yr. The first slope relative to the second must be 2.17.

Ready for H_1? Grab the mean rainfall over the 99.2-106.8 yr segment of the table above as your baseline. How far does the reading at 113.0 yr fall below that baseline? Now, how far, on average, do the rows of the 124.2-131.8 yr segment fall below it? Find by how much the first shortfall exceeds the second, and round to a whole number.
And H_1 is -36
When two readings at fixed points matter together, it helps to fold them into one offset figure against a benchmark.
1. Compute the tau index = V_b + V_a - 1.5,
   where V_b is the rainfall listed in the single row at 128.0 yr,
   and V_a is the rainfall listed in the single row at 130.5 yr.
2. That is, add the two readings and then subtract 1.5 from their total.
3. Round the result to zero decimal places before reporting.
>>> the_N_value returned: 91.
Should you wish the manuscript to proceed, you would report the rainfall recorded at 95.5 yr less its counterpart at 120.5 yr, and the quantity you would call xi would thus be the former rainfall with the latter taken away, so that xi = -11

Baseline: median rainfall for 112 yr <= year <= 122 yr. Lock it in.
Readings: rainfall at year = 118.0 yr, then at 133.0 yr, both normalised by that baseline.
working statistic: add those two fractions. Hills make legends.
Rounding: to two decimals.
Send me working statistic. 1.55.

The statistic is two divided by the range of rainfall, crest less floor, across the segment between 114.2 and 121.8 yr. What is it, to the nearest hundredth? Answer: 0.18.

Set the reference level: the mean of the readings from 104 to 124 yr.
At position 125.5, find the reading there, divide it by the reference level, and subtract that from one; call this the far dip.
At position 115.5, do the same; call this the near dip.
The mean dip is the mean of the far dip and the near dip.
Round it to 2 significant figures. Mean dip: 0.14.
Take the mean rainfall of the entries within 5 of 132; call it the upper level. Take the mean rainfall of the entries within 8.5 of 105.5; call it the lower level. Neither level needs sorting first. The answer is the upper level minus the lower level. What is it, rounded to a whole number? -34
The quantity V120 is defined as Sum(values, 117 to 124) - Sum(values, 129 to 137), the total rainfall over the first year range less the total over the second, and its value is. 121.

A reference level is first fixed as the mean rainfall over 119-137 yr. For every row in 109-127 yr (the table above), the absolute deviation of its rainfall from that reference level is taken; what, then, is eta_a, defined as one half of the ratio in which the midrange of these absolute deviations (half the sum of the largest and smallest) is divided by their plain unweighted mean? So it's 0.38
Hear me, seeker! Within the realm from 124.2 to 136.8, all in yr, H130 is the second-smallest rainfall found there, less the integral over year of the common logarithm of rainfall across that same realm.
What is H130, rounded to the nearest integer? 27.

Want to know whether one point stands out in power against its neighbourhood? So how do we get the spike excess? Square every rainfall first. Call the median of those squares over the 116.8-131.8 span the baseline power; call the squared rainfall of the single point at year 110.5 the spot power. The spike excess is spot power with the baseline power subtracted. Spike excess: 1823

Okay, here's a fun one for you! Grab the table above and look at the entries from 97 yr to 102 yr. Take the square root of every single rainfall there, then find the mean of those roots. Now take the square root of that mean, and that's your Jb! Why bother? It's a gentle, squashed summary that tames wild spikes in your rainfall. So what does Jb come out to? 3.02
